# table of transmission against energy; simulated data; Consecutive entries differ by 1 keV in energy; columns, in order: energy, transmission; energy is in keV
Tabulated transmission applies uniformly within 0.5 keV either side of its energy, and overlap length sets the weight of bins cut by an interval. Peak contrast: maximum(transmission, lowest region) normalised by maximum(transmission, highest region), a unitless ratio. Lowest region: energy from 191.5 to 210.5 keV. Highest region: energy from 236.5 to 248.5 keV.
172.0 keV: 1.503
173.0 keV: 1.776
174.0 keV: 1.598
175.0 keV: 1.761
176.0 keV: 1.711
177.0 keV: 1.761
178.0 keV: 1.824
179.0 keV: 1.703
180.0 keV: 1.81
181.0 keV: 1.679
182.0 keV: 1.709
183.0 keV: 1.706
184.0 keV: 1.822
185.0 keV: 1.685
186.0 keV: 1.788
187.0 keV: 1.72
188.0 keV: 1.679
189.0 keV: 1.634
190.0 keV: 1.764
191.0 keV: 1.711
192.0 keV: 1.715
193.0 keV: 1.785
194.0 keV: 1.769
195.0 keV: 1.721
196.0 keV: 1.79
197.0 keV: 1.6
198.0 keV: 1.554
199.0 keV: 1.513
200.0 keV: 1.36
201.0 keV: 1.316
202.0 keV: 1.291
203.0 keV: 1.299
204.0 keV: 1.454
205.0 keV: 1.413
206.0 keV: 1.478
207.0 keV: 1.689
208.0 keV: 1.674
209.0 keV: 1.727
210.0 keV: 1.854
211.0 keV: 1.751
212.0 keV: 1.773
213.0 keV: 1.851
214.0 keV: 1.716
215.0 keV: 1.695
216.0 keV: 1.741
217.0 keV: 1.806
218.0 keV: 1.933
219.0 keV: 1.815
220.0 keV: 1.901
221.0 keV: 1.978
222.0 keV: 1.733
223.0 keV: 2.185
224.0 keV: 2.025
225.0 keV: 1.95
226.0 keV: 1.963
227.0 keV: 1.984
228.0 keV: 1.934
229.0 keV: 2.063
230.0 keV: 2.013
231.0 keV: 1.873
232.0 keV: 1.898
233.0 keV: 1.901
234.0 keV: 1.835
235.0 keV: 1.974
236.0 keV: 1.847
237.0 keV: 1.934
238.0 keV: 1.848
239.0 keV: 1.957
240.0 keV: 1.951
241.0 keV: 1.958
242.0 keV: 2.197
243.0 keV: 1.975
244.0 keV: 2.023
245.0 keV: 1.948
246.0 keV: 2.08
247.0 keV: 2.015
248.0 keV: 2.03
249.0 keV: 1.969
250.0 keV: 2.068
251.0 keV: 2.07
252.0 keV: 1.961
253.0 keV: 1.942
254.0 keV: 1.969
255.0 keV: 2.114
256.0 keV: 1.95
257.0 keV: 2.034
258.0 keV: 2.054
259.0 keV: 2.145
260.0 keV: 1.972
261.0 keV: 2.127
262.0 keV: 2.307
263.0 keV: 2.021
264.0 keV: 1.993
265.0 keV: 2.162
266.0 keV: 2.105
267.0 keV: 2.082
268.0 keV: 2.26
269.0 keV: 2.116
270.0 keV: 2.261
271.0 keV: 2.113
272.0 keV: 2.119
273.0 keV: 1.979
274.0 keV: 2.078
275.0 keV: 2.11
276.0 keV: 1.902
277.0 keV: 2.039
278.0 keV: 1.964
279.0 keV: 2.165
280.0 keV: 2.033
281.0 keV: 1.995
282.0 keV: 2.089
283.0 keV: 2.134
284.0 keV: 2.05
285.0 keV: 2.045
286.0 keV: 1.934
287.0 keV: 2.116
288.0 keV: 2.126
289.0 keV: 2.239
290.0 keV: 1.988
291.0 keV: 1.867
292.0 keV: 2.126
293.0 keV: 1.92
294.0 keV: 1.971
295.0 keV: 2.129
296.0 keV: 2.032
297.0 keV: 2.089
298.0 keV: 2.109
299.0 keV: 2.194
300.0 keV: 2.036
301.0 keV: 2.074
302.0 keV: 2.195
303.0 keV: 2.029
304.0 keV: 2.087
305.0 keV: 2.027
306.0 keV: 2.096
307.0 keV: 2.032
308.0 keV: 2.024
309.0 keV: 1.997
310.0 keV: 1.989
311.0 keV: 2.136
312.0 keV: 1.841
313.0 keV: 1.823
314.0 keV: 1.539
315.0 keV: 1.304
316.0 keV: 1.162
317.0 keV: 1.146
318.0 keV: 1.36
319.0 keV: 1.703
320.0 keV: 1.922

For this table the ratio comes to 0.84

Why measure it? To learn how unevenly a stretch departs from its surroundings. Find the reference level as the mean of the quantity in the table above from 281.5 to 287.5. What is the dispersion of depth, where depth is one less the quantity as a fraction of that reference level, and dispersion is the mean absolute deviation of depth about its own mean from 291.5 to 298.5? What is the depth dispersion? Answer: 0.033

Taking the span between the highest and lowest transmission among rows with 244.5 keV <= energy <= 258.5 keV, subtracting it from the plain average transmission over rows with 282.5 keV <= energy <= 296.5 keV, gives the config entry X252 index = 1.88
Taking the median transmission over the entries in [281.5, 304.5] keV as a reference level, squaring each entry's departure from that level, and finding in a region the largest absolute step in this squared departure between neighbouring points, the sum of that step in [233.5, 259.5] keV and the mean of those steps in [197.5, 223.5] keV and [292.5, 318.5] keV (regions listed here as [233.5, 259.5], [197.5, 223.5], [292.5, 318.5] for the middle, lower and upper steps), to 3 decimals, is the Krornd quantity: 0.339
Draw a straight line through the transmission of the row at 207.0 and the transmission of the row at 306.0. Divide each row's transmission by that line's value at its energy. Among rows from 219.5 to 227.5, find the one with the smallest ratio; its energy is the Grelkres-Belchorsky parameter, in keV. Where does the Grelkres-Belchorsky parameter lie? 222.0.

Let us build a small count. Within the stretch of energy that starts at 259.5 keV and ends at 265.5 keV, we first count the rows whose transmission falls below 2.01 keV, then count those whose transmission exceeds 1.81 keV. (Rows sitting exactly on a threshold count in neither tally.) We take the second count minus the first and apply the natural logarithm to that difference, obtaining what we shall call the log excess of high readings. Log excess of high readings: 1.4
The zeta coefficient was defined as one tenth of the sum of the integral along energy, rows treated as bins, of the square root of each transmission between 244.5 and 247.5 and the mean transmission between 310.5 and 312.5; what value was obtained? 0.62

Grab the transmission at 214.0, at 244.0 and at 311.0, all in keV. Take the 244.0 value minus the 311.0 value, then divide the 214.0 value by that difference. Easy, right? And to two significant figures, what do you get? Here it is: -15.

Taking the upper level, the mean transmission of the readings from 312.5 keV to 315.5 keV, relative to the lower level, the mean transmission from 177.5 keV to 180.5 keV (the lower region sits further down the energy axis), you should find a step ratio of 0.87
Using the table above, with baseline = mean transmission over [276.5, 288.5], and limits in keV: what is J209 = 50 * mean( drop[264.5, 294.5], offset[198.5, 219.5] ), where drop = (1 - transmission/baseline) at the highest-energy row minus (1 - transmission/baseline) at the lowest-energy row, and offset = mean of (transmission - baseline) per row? -8.5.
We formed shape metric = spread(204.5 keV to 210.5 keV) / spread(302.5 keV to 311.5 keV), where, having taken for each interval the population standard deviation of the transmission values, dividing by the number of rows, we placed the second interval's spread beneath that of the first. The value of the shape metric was 3.2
